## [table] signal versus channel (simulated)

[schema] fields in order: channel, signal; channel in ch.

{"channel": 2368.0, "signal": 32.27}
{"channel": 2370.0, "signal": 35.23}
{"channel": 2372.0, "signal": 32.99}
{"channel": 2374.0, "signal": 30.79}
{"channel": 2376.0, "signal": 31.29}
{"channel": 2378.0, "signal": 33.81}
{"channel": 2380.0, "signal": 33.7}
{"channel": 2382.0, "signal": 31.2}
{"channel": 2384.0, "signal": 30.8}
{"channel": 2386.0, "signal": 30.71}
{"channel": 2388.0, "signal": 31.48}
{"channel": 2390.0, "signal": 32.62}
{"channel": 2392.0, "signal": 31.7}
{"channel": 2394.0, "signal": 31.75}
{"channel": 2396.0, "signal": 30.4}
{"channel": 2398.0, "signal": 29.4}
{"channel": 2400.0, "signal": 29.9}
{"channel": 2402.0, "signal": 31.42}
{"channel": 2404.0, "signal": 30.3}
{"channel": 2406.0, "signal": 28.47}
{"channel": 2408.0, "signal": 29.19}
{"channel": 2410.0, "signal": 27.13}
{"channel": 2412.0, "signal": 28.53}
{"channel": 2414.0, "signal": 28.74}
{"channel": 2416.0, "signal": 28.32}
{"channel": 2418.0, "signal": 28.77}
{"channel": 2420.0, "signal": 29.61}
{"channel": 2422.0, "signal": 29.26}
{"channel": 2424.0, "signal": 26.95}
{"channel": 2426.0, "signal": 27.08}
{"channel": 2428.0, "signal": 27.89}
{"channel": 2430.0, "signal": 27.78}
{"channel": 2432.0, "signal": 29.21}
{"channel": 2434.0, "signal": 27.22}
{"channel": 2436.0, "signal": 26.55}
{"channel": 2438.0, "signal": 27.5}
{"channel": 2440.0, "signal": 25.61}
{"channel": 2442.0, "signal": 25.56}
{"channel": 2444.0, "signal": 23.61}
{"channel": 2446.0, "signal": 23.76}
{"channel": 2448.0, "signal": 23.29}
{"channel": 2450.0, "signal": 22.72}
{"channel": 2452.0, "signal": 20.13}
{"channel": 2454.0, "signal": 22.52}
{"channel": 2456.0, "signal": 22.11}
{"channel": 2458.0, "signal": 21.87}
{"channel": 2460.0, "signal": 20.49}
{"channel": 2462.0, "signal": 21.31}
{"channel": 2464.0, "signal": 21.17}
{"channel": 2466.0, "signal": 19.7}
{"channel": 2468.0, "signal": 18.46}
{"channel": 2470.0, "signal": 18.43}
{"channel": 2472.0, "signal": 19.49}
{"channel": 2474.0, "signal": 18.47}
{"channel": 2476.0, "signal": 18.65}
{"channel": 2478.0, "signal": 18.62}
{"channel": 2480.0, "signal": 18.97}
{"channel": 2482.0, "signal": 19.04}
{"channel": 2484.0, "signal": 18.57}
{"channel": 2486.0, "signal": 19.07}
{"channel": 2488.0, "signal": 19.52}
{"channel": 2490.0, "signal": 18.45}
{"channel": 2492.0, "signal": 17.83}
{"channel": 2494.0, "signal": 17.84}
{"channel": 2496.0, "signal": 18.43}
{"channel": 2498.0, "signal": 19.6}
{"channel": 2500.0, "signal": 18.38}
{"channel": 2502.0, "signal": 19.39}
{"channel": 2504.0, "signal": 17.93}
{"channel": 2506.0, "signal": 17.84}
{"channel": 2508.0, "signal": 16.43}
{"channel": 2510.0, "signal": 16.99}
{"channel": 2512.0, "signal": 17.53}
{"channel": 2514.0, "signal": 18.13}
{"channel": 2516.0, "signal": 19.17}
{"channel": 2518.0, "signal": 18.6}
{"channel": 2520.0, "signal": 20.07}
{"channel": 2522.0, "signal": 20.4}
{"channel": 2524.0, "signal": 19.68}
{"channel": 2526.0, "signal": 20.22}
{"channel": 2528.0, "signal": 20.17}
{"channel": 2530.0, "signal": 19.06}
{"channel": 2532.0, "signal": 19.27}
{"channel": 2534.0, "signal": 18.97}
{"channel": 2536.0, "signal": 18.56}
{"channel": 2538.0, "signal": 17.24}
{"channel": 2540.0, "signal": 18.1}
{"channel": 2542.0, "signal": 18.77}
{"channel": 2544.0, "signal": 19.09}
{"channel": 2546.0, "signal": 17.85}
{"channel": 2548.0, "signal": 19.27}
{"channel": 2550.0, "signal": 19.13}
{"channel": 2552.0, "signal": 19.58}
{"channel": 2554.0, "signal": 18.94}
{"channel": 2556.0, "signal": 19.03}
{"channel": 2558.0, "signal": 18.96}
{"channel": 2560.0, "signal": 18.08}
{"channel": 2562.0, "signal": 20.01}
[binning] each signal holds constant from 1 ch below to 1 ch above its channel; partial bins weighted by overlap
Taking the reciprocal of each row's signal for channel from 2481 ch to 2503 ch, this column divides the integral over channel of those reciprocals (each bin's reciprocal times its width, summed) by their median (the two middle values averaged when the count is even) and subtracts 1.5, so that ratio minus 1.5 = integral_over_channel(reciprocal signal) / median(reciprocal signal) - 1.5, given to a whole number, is 20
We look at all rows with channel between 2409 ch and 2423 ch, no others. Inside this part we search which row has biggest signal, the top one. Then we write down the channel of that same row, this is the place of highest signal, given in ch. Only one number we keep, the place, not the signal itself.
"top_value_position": 2420.0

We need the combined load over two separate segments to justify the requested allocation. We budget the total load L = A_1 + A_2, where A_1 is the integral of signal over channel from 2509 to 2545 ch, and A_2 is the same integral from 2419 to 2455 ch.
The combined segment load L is 1613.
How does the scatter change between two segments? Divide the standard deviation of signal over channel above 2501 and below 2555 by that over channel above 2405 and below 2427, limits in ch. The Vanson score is 1.1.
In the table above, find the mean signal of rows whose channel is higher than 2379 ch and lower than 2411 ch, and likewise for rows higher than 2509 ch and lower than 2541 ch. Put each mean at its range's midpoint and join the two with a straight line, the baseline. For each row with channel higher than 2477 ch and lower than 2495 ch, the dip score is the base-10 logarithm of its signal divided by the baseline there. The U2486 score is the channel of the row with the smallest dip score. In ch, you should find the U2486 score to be 2478.0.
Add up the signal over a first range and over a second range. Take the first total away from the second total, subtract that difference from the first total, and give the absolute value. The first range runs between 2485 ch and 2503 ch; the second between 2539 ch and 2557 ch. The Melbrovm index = 167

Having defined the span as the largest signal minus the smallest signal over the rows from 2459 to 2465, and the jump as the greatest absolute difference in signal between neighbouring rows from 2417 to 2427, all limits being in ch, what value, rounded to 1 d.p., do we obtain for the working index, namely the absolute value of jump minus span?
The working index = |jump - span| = 1.5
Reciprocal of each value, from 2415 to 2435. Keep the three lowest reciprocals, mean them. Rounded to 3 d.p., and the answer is 0.034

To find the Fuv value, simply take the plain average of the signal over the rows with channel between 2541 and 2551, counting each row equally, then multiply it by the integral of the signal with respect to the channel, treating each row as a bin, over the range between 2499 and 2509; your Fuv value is 3387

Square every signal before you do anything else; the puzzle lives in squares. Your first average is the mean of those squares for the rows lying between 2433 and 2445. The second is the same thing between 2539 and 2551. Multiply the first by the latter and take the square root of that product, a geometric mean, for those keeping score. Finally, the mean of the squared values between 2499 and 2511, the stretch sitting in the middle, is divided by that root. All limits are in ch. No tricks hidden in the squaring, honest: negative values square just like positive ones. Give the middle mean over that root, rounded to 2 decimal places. 0.65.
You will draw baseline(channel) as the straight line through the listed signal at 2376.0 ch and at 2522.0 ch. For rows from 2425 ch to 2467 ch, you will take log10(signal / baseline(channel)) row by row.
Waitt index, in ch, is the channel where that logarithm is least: 2452.0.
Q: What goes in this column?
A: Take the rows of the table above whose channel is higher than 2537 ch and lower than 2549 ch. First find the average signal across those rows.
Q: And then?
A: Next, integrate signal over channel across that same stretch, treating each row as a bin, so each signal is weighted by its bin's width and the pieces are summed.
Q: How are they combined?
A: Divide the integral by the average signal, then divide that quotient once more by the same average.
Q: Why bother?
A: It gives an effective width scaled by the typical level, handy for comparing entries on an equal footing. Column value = 0.65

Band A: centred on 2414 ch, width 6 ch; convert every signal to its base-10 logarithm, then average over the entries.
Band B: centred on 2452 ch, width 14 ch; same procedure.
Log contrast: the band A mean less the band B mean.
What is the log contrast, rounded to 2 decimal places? 0.11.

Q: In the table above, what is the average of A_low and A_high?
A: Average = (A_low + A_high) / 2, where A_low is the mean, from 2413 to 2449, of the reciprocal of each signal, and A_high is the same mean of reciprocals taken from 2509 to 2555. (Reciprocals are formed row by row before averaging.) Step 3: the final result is 0.0451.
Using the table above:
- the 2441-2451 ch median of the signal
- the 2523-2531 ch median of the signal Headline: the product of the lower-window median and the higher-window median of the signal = 470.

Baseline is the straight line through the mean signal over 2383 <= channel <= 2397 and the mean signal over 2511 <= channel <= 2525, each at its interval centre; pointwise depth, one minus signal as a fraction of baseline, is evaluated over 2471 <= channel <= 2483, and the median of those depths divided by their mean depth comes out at 1.00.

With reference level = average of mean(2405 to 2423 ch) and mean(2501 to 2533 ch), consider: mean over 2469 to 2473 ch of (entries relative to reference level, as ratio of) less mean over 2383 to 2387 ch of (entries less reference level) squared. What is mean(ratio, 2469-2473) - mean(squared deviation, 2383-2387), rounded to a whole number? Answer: -48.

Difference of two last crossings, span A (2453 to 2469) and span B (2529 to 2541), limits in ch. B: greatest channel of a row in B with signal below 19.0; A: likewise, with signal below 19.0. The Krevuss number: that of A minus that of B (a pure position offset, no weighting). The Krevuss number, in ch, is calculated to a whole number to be -72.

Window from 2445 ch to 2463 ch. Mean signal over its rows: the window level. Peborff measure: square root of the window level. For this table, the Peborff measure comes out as 4.7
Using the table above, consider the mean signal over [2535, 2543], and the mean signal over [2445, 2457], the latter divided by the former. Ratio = 1.2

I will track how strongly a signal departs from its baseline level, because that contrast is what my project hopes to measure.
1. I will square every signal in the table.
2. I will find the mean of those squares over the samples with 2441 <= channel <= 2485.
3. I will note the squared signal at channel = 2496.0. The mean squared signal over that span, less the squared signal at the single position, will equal 96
